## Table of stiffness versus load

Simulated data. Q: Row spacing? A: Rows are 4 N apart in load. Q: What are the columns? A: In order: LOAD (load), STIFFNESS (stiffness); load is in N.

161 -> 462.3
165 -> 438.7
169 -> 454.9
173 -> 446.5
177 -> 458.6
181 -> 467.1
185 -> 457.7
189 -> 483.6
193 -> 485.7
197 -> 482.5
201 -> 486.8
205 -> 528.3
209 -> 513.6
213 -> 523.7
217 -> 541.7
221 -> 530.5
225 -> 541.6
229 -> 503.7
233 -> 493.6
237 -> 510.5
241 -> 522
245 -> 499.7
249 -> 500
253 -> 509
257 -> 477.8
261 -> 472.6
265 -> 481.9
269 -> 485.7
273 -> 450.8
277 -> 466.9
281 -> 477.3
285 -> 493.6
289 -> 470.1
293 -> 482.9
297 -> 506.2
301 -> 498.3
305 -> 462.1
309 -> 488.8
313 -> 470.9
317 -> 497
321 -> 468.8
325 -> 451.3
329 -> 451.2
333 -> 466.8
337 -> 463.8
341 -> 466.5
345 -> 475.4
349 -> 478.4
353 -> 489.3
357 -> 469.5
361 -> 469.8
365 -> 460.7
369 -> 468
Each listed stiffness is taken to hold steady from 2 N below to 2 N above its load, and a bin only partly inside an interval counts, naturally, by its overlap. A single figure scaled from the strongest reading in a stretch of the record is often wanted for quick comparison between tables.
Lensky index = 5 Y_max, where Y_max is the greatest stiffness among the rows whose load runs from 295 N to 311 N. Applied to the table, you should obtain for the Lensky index 2531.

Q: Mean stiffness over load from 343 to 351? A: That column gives 477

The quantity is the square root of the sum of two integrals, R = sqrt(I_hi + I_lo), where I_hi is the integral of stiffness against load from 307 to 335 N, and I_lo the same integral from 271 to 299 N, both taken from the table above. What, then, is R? 163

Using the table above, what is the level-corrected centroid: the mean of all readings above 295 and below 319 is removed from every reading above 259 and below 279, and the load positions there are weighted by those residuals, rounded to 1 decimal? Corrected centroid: 271.2 N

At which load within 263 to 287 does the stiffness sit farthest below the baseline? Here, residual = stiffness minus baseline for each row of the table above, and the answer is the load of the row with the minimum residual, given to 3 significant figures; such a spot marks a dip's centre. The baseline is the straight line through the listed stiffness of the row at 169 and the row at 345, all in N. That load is 273 N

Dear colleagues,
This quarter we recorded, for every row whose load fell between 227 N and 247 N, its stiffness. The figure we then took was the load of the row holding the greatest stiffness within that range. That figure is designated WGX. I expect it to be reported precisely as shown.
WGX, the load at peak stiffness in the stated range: 241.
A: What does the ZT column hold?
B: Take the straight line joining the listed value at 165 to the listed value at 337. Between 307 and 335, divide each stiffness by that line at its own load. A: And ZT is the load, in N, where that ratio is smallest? 329 N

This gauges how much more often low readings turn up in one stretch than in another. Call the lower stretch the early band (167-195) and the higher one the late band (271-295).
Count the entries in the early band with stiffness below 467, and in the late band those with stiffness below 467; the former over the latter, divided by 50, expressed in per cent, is 4.0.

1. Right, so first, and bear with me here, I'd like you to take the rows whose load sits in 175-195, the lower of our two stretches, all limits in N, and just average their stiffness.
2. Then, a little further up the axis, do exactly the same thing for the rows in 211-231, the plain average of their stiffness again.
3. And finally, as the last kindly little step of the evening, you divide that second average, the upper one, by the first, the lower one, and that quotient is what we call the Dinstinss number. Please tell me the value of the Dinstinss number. 1.12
